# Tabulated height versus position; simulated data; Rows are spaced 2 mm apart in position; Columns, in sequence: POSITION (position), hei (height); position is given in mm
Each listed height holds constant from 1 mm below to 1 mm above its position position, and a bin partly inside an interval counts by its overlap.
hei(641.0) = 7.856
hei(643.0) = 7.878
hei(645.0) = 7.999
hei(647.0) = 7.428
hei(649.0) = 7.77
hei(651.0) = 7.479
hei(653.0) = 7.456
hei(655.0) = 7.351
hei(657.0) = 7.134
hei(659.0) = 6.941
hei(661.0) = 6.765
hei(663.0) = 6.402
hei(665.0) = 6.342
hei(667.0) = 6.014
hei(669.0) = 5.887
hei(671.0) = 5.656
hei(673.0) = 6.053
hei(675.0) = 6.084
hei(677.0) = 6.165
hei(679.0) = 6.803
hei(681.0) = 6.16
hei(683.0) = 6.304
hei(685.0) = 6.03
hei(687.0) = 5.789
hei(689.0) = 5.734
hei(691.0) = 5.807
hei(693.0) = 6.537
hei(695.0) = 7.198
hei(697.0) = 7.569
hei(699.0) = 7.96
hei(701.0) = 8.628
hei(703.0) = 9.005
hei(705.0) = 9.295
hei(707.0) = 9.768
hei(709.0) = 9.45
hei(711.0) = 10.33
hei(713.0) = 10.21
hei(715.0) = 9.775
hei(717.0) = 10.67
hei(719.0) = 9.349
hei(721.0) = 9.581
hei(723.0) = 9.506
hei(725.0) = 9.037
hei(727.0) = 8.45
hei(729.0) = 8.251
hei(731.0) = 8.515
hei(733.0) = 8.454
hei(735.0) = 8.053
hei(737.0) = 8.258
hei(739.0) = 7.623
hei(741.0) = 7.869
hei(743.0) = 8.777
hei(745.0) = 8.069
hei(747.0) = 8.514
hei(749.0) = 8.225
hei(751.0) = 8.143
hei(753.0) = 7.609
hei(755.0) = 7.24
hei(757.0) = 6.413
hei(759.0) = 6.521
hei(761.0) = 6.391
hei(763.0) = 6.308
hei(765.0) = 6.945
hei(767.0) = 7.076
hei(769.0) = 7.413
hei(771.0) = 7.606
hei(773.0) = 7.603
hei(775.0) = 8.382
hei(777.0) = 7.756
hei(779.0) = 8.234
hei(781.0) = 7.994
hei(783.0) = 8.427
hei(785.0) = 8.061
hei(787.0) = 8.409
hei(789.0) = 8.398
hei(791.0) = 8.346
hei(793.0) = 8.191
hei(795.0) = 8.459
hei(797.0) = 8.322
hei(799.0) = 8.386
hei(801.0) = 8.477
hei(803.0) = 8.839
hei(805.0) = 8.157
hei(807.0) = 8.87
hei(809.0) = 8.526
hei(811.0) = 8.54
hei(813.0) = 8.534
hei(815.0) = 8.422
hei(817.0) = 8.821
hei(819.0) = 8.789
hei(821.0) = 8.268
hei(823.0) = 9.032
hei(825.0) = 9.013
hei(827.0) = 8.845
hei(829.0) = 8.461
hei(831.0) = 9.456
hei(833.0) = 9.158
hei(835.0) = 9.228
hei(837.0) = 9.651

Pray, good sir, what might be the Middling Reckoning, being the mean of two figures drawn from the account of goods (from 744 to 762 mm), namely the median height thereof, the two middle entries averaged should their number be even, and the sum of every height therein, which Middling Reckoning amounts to 37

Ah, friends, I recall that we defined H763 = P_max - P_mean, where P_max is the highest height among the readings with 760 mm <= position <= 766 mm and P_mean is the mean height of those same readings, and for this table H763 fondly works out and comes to 0.40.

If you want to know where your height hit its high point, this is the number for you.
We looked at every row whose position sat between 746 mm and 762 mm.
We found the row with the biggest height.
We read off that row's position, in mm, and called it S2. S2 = 747.0 mm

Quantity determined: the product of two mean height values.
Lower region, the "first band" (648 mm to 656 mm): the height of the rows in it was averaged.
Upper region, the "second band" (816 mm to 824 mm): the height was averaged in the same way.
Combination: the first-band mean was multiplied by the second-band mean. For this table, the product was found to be 66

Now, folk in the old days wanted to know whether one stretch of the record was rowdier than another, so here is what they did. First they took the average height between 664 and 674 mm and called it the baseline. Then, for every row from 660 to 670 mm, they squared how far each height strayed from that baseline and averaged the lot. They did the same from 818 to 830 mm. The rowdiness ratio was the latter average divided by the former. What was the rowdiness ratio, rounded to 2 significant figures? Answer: 42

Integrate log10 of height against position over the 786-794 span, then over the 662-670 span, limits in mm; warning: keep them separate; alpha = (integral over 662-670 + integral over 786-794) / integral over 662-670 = 2.2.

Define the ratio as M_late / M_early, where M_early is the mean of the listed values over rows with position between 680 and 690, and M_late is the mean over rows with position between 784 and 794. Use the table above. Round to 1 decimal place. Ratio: 1.4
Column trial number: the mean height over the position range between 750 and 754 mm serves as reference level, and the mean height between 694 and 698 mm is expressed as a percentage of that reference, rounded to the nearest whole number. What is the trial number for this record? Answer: 94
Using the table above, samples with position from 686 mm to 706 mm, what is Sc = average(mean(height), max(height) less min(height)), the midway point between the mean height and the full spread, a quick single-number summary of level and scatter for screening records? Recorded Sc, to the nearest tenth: 5.5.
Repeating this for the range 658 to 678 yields 3.8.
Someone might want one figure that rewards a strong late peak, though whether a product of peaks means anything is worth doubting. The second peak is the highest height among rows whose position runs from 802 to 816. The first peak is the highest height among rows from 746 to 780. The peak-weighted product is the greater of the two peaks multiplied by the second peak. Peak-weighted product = 79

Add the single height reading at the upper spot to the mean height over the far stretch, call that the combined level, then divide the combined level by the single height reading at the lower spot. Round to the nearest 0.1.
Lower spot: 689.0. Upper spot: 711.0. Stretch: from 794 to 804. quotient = 3.3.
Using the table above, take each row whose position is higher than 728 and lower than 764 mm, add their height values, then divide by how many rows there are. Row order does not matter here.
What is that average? 7.7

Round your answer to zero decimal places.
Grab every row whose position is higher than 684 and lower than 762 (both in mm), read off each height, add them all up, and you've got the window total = 319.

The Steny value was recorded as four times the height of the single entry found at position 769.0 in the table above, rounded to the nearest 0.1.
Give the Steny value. 29.7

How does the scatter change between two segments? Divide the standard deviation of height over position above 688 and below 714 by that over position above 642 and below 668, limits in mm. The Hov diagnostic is 2.6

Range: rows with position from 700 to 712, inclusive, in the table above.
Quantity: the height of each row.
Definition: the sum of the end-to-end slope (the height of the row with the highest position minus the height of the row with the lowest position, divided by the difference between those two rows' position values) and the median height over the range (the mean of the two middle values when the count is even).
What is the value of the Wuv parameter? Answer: 9.5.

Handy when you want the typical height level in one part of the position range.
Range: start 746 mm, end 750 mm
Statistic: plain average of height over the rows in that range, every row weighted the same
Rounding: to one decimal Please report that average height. 8.4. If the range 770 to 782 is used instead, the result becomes 7.9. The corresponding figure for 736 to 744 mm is 8.1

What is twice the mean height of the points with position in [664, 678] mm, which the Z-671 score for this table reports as 12.1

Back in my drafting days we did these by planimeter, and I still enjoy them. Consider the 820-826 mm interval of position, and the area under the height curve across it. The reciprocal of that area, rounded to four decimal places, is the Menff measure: 0.0190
